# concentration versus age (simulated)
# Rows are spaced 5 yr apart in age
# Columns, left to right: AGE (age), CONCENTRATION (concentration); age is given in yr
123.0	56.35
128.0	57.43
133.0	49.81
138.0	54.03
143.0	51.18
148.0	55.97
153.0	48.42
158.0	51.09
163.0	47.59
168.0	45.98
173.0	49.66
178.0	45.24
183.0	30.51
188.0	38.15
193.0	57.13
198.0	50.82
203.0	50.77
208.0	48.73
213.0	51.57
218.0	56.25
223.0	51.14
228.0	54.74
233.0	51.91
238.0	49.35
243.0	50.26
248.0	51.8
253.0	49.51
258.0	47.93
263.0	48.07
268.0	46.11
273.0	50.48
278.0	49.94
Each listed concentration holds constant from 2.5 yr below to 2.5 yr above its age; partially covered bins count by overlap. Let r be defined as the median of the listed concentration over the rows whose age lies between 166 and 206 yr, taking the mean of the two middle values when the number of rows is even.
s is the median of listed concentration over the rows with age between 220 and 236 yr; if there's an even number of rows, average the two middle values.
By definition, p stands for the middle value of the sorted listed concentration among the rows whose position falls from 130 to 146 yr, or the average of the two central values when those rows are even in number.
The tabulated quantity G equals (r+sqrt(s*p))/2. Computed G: 49.7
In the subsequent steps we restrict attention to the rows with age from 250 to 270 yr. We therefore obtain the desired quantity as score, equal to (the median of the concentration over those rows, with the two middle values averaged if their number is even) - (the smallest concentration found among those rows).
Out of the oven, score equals 2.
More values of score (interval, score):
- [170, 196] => 15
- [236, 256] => 1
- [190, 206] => 0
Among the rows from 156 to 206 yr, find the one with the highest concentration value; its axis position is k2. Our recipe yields 193.0 yr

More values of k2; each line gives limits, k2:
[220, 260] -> 228.0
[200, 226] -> 218.0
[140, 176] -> 148.0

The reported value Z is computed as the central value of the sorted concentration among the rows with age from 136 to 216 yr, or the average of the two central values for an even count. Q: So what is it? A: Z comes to 50.2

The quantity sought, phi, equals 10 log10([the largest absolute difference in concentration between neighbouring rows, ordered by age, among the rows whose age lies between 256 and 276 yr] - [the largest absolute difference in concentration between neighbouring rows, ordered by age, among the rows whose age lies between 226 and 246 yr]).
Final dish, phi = 1.9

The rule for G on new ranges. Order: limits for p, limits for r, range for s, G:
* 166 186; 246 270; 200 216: 48.1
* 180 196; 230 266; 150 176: 46.2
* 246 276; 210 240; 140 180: 50.3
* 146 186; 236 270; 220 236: 49.6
